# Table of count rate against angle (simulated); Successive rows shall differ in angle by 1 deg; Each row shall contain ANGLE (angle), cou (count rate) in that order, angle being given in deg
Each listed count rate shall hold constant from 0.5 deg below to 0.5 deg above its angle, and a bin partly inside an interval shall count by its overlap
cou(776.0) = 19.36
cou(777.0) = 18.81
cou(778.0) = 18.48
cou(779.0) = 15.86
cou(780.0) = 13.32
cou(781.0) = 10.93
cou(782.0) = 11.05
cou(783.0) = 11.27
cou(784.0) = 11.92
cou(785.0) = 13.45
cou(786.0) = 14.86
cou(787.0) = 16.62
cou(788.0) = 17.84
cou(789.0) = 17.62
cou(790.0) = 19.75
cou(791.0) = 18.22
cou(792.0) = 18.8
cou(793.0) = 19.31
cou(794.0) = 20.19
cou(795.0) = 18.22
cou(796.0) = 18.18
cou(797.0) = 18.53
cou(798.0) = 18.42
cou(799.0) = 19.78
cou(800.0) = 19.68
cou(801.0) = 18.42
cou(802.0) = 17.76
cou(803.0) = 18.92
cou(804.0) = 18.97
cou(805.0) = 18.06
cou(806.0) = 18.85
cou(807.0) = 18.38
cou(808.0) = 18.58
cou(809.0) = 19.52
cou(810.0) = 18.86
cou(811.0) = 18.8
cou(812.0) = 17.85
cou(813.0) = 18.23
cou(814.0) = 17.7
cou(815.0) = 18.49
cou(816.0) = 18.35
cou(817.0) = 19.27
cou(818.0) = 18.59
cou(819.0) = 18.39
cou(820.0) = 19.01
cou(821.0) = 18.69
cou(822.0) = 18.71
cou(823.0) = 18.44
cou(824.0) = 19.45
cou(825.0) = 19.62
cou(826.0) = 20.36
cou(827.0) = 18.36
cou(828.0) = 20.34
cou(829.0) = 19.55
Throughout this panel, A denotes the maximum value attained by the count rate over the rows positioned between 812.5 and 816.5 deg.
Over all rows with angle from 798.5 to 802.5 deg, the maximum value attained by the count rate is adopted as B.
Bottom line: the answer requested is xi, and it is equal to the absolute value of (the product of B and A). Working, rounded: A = 18.49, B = 19.78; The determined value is 366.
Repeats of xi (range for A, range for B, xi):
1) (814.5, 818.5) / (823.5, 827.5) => 392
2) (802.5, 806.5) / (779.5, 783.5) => 253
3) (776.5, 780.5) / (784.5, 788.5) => 336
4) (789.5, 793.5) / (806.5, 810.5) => 386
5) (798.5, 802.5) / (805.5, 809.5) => 386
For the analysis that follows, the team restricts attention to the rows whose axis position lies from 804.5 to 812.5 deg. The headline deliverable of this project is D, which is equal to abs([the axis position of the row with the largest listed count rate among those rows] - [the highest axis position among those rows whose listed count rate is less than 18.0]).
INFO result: 3 deg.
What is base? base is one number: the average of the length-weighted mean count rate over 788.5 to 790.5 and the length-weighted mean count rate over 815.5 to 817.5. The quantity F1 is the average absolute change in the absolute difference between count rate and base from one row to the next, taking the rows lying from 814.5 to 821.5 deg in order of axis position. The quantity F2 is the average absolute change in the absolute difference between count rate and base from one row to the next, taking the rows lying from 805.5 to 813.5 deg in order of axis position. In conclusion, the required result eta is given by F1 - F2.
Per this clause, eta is -0.2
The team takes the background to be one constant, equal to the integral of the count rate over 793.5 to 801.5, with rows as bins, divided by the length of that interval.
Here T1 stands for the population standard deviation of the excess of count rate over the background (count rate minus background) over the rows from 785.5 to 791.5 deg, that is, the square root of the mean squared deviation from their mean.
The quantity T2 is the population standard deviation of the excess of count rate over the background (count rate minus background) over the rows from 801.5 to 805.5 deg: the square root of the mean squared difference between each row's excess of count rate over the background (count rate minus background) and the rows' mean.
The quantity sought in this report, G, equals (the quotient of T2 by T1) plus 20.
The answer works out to 20.4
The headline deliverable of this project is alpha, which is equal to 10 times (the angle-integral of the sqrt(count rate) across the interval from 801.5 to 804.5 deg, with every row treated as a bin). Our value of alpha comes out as 129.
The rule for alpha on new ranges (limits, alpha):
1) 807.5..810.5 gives 131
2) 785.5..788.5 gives 122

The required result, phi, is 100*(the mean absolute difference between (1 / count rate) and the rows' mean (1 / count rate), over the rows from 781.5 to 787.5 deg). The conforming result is 1.02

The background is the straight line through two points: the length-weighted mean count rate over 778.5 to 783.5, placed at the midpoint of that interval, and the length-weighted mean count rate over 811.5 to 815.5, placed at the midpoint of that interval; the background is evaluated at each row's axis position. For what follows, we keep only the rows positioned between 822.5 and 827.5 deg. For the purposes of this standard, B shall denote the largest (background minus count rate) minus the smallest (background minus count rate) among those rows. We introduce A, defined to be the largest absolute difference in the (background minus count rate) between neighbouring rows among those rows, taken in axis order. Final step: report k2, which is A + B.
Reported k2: 4.3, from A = 2.2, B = 2.2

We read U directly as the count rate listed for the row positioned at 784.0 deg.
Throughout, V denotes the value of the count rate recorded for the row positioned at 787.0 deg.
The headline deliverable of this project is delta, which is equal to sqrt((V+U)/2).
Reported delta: 3.78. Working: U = 11.92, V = 16.62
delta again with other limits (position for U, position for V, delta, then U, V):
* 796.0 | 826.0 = 4.39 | 18.18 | 20.36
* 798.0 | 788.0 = 4.26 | 18.42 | 17.84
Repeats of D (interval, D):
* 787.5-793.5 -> 1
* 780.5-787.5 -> 0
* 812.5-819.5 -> 3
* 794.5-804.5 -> 3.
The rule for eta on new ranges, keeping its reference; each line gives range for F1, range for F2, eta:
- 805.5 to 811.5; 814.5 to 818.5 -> 0.1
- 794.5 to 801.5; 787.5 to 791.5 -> 0.0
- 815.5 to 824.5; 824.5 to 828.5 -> -0.8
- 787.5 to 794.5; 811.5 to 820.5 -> 0.1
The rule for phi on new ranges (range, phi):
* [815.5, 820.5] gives 0.09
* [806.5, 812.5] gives 0.11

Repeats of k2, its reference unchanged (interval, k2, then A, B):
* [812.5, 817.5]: 1.8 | 0.7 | 1.1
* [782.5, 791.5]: 9.2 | 2.0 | 7.3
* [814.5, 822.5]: 2.3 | 0.9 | 1.4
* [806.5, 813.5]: 3.3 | 1.1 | 2.2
